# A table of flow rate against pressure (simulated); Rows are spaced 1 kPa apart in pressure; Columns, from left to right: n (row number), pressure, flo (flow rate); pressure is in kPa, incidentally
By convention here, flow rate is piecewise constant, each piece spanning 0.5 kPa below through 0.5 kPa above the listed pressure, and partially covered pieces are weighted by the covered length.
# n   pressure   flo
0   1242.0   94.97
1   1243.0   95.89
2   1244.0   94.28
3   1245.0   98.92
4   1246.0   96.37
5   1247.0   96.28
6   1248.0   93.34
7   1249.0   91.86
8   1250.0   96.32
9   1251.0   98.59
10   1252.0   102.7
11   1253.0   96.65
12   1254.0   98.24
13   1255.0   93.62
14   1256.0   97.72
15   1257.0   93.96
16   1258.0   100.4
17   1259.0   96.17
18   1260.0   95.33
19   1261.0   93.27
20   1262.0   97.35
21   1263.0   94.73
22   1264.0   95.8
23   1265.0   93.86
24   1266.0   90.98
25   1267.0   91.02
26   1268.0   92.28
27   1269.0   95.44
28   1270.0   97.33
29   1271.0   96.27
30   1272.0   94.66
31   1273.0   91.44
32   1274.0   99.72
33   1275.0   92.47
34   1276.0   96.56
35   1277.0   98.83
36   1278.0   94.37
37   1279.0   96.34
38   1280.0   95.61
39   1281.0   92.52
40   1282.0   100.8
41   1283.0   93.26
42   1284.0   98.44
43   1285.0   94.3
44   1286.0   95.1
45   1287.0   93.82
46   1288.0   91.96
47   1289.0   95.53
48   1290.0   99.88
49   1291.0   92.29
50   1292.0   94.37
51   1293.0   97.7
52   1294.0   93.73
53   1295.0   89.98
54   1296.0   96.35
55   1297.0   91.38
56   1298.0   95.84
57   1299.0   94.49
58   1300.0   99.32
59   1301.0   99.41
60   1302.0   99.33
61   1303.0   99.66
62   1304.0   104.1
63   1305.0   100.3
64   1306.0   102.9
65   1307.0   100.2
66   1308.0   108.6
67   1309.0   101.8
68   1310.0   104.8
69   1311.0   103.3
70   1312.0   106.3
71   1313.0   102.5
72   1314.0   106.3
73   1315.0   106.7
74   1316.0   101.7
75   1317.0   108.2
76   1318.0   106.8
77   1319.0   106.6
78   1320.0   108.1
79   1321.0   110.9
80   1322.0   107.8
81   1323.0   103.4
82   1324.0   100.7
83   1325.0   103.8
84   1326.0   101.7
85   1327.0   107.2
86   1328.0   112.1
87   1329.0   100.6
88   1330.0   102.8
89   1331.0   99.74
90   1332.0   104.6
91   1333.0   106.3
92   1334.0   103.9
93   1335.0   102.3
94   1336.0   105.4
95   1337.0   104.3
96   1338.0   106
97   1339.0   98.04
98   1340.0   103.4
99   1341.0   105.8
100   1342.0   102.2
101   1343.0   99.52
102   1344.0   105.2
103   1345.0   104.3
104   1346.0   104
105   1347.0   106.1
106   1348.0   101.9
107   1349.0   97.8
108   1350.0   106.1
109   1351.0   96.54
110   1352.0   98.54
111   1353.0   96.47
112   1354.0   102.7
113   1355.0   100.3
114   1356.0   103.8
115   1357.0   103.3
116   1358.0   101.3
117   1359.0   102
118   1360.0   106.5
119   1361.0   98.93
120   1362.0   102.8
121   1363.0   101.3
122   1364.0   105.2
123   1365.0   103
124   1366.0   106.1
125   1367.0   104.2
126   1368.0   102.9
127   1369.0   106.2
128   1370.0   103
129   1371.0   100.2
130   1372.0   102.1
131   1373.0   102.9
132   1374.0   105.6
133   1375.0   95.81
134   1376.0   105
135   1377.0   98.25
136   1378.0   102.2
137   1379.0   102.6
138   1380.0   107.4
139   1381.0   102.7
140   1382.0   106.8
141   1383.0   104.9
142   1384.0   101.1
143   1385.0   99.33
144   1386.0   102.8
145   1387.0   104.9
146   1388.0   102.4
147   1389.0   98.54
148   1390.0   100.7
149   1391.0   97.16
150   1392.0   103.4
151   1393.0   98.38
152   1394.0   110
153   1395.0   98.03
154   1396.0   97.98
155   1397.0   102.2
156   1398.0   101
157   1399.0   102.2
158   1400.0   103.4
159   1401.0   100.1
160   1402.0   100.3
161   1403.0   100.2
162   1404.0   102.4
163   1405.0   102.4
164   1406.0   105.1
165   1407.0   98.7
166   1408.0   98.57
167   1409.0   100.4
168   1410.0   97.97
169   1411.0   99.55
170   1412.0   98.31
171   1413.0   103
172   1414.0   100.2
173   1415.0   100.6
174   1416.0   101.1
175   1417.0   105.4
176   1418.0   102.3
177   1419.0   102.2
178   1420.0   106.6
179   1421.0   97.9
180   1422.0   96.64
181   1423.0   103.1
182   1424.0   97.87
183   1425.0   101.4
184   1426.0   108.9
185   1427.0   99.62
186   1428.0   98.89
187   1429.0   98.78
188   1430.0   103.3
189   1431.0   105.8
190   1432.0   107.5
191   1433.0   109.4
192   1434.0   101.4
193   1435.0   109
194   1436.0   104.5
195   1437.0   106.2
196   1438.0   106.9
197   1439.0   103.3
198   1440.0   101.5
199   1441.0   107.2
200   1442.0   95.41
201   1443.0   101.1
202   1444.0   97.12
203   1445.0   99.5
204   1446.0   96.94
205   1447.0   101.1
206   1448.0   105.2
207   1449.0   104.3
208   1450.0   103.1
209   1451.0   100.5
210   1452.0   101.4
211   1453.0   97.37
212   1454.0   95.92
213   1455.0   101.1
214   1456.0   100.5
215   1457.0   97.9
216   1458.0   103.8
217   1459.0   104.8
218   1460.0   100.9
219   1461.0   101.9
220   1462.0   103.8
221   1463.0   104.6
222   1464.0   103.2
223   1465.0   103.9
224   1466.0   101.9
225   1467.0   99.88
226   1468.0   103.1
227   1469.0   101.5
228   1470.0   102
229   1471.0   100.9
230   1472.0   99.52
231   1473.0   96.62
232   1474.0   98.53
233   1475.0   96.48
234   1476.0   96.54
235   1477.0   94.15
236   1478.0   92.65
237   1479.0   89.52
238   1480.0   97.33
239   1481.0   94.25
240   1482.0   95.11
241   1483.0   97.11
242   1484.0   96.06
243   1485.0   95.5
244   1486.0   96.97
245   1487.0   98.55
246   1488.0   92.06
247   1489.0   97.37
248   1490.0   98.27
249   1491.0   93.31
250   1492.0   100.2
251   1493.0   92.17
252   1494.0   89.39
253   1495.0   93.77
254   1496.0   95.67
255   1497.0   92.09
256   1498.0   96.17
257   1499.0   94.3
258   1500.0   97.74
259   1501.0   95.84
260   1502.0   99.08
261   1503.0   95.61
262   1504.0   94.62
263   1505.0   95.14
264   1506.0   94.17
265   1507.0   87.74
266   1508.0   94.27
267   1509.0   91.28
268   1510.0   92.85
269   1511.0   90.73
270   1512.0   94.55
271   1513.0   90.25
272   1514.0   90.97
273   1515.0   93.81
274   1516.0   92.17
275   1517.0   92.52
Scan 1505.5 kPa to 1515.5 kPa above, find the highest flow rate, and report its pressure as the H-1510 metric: 1512.0 kPa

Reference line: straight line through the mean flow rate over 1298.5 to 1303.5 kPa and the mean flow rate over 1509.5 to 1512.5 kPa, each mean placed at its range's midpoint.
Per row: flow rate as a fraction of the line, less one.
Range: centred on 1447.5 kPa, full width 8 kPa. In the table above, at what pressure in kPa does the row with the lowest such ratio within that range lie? 1446.0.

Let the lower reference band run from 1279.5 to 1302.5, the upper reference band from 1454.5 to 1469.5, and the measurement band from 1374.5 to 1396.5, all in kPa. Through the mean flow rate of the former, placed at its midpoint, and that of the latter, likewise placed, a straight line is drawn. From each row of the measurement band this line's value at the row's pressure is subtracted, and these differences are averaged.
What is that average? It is 2.7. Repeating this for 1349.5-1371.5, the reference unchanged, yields 4.1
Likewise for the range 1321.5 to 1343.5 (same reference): 6.6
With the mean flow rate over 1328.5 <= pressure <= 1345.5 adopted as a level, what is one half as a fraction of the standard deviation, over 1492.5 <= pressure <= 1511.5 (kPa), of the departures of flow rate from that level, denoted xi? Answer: 0.18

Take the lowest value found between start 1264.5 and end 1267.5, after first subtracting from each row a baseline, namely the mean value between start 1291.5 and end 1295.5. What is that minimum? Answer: -3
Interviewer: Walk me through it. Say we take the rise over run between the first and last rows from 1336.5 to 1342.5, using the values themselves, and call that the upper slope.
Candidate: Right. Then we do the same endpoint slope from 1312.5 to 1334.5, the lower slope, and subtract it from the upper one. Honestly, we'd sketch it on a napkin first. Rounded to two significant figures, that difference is -0.49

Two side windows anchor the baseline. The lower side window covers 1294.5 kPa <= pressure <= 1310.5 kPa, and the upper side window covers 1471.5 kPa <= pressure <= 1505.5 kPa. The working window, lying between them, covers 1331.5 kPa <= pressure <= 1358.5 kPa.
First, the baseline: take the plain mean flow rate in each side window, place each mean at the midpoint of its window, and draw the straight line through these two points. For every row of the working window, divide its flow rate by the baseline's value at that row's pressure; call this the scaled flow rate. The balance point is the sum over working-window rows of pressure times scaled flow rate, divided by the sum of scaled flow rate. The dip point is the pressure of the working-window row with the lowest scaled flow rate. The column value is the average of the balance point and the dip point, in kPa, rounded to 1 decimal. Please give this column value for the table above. 1349.0 kPa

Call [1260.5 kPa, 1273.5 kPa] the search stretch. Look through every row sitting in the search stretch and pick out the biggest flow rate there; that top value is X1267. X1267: 97.35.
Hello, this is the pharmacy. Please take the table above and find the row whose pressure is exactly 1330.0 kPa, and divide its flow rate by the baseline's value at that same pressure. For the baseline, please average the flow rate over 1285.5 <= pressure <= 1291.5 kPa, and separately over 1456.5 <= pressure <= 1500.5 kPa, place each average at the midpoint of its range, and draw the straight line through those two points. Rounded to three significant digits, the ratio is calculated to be 1.08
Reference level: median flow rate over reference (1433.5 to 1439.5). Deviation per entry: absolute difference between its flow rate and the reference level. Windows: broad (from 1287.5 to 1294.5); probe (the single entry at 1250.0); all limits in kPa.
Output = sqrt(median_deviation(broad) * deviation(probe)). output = 10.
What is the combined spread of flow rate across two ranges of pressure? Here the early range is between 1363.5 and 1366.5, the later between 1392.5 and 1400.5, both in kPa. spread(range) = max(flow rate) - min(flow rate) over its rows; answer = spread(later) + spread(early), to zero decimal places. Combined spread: 15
